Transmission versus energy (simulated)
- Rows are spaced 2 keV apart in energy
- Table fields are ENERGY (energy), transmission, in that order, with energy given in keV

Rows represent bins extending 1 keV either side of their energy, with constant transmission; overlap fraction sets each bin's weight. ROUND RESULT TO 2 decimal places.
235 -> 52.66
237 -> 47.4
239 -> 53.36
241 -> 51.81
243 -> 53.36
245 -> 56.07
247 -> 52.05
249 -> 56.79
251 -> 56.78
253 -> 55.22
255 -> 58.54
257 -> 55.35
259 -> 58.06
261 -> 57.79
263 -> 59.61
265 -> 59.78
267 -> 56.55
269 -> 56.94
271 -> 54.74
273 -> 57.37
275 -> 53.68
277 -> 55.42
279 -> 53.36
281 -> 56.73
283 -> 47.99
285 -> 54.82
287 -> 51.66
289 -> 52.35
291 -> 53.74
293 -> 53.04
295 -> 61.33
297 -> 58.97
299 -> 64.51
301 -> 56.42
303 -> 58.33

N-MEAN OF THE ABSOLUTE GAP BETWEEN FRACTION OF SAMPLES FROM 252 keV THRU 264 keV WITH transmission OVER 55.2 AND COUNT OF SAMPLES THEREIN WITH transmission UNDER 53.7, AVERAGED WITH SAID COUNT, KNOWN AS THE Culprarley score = 0.50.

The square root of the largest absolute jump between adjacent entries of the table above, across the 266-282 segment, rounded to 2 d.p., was 1.92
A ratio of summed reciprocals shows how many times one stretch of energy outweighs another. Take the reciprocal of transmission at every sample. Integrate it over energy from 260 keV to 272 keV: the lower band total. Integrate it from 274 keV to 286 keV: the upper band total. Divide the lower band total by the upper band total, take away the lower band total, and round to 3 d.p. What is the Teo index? 0.722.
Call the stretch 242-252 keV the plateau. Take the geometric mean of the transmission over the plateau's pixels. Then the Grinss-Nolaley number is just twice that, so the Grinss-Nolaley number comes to 110.0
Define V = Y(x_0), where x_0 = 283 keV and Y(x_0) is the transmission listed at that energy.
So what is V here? 47.99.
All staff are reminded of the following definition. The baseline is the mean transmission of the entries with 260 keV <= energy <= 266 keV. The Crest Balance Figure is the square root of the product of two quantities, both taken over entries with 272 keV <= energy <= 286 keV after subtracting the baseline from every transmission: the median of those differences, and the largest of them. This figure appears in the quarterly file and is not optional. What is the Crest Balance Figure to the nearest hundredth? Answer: 2.68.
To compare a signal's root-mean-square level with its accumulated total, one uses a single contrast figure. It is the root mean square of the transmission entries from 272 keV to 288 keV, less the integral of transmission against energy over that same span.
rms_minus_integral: -808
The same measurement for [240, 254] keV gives -710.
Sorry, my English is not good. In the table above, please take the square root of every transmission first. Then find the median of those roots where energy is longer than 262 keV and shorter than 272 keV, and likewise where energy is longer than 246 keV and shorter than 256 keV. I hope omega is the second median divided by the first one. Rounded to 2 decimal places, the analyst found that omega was 1.00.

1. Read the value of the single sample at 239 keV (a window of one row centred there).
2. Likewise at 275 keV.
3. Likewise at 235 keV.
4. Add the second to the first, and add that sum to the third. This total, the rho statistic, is 160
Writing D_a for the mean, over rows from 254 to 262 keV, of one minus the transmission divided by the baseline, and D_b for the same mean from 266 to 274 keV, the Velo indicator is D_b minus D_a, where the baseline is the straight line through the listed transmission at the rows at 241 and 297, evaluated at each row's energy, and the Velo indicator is 0.048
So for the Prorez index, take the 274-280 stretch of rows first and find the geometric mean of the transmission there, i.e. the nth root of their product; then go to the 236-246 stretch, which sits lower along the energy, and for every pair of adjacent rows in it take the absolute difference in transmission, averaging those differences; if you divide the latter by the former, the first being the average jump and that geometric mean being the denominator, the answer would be 0.054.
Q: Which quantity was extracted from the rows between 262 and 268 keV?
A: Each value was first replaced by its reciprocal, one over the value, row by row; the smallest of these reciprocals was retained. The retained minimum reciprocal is 0.0167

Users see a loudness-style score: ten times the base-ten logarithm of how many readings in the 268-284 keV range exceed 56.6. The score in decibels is 4.8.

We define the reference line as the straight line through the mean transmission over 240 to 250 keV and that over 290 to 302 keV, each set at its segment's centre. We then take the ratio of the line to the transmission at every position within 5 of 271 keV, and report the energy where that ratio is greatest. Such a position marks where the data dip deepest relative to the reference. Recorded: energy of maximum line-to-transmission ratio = 275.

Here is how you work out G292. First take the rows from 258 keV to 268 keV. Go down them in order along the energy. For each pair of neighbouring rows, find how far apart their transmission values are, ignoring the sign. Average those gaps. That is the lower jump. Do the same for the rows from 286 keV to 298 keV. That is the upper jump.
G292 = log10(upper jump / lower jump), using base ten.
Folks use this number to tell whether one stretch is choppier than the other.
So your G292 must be 0.29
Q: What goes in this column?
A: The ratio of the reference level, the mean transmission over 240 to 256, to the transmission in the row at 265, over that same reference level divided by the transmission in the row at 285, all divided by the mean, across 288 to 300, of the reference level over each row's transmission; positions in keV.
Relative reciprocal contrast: 0.95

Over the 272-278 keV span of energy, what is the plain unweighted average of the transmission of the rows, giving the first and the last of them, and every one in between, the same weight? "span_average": 55.5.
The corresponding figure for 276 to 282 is 55.2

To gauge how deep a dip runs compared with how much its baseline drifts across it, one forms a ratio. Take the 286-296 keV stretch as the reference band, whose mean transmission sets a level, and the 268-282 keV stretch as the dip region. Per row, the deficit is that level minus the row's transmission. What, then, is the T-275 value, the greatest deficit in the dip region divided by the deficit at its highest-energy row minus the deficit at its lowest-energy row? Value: 5.1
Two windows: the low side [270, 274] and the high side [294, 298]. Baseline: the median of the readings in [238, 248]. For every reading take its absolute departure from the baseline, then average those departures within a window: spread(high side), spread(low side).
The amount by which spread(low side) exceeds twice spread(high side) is -11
